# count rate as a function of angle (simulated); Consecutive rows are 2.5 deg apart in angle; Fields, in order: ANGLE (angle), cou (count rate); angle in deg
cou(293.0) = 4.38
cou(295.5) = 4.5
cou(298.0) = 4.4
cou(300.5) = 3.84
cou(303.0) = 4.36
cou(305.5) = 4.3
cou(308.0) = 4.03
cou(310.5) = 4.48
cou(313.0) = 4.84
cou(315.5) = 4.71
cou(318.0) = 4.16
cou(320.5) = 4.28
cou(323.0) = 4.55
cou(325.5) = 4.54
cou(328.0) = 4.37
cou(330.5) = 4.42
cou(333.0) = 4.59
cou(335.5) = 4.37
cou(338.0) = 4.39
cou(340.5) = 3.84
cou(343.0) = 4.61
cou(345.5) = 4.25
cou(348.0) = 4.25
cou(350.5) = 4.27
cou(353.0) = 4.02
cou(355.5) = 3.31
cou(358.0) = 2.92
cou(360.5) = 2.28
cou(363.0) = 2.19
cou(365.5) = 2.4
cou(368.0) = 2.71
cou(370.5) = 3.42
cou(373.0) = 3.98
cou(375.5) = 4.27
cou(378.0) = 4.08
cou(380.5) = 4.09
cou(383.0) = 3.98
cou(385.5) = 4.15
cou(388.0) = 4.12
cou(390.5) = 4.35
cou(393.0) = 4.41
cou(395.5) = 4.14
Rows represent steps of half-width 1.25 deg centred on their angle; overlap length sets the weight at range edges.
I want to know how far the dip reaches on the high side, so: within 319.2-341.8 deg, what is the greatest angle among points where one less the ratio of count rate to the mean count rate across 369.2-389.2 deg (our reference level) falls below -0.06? 338.0 deg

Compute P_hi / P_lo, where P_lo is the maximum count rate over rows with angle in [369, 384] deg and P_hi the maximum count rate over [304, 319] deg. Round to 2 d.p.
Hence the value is 1.13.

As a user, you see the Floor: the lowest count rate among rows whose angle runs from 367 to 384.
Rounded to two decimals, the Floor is 2.71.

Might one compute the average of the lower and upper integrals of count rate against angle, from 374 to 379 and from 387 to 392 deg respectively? 21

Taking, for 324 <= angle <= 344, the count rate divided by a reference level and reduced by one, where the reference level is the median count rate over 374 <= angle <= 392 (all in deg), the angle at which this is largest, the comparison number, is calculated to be 343.0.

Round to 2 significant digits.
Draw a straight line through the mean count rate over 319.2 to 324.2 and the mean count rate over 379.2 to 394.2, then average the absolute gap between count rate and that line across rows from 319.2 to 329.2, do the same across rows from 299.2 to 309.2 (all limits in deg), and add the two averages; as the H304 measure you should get 0.45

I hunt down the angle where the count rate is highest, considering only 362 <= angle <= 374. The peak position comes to 373.0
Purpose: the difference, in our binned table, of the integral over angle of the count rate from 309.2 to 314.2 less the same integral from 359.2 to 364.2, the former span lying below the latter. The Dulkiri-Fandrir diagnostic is 12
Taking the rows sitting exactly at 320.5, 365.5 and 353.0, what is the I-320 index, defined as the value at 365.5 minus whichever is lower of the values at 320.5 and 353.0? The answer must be -1.6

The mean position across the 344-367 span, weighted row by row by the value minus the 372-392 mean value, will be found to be 361.9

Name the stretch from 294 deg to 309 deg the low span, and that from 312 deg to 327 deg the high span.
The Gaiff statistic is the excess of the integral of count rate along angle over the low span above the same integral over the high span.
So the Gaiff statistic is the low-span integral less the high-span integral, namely -4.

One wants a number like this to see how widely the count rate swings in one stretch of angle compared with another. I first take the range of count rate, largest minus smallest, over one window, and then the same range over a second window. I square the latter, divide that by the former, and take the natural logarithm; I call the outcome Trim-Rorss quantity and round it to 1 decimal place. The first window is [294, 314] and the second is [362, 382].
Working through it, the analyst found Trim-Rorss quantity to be 1.5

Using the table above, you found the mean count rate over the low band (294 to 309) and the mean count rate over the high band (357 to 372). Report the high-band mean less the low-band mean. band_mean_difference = -1.6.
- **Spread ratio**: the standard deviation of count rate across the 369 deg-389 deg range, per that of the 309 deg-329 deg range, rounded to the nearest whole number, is 1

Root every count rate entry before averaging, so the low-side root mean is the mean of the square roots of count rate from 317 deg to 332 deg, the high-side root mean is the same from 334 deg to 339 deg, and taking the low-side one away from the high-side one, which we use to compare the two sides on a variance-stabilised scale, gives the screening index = 0.00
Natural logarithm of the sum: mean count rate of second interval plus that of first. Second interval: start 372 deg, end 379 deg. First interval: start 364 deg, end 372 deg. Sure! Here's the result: 1.94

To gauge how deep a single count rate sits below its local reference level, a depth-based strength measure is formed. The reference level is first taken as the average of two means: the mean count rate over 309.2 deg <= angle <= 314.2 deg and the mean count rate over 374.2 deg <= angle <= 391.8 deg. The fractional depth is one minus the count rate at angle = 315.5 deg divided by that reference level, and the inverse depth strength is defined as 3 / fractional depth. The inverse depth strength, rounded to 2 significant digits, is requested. -43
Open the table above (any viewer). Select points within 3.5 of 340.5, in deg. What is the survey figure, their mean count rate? 4.3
